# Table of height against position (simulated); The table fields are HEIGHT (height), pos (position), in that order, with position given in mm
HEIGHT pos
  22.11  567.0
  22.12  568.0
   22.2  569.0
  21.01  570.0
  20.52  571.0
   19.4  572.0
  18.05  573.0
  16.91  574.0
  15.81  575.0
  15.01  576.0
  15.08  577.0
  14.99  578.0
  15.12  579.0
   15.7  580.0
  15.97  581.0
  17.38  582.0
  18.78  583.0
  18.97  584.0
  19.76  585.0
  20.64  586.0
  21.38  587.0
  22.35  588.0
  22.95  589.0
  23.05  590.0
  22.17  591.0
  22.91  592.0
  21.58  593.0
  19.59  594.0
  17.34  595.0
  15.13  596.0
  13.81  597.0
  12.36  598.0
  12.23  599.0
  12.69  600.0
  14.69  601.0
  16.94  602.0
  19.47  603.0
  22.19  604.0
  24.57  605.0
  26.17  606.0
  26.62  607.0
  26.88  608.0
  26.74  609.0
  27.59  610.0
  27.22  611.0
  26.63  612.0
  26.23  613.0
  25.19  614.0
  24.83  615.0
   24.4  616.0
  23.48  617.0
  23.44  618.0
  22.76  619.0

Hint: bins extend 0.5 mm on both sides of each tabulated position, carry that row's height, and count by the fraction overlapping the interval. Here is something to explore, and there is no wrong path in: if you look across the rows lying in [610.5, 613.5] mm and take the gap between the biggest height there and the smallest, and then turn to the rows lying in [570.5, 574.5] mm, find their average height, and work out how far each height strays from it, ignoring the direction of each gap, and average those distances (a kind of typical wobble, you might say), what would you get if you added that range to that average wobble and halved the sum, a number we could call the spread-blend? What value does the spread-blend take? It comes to 1.1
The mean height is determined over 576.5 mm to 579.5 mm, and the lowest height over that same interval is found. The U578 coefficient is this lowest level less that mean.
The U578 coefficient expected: -0.1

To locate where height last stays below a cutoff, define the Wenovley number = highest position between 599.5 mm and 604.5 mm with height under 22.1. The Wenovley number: 603.0 mm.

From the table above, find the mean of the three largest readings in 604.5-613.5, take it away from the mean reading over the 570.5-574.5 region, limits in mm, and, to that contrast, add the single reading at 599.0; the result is 3.7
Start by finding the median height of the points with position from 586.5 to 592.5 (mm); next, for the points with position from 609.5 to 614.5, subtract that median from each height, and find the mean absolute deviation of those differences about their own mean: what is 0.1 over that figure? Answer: 0.15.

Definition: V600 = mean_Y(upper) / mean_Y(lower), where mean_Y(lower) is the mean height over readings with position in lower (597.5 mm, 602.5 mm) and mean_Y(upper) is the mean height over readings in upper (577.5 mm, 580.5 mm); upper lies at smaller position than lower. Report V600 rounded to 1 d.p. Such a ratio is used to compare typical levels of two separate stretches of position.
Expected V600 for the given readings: 1.1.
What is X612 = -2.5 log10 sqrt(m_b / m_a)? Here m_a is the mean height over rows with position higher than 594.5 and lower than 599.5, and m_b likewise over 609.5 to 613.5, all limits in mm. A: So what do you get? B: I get -0.35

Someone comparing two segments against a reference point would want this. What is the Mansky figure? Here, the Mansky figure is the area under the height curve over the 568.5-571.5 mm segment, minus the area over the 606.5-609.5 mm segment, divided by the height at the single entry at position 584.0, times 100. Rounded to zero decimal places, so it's -87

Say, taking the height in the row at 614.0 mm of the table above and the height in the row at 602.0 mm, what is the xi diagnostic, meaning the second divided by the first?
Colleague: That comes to 0.67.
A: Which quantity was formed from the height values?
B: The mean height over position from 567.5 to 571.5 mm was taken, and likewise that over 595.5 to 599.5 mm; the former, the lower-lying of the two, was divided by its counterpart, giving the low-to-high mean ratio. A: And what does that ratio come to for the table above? 1.60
